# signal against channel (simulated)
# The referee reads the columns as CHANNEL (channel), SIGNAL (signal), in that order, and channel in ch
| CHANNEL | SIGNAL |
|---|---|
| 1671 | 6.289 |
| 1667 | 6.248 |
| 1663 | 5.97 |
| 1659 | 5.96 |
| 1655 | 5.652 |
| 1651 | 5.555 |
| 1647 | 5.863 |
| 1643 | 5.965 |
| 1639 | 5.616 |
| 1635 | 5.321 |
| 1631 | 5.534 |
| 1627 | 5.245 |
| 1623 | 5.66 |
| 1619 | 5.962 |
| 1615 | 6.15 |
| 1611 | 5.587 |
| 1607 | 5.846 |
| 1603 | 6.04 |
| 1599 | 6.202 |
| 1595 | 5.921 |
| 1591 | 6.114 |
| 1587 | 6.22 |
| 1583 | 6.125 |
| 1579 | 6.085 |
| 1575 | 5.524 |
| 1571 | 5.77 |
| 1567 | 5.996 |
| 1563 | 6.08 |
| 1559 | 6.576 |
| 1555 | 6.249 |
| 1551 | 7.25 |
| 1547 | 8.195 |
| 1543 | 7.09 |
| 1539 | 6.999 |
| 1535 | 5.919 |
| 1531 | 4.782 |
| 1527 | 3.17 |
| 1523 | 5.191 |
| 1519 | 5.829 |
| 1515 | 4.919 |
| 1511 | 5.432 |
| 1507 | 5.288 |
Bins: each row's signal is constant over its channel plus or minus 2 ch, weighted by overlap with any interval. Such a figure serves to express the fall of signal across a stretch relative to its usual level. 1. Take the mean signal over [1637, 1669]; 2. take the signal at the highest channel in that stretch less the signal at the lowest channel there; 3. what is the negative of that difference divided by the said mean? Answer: -0.11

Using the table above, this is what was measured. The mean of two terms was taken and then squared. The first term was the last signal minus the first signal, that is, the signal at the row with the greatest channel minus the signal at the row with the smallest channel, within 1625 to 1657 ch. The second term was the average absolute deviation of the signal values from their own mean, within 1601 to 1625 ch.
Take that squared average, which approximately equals 0.09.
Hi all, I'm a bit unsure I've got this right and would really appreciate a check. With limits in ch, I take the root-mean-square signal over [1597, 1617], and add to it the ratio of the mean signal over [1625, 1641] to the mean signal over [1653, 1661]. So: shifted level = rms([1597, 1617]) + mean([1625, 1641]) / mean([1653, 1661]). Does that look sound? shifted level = 6.9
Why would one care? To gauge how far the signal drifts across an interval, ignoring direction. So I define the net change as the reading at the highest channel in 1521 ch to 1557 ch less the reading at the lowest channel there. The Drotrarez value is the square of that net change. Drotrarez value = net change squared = 1.1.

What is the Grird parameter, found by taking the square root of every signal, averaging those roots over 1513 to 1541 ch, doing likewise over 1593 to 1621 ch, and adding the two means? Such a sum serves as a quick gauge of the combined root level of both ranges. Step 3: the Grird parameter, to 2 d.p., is 4.72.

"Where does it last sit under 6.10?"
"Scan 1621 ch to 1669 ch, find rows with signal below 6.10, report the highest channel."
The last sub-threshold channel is 1663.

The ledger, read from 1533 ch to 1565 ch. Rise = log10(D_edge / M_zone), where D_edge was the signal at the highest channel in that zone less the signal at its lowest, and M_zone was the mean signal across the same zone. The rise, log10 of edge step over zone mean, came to -1.63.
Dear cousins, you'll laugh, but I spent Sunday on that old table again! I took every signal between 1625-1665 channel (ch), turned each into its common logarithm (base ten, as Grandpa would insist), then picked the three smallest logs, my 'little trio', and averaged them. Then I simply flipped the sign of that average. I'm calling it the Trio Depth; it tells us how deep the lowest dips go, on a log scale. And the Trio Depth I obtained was -0.73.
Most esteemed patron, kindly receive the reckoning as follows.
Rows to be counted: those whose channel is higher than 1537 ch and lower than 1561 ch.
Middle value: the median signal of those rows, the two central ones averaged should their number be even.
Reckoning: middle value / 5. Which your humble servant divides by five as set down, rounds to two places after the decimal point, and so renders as 1.41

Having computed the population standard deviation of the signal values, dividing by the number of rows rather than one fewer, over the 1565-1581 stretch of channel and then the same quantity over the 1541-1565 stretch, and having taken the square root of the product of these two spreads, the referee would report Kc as 0.393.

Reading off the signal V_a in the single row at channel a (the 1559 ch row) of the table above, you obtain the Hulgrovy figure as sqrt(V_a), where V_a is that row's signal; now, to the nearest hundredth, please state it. 2.56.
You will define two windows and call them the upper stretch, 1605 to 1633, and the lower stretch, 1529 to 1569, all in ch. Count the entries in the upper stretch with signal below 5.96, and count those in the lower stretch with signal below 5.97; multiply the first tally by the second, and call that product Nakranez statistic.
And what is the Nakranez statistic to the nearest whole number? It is 10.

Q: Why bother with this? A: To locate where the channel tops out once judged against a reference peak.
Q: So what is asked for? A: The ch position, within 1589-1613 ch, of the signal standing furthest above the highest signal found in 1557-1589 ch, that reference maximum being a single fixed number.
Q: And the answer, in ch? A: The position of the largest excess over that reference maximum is 1599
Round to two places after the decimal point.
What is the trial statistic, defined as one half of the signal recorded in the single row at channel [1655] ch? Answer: 2.83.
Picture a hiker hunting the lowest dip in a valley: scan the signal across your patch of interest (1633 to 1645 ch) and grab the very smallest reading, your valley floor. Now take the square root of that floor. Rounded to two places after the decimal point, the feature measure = 2.31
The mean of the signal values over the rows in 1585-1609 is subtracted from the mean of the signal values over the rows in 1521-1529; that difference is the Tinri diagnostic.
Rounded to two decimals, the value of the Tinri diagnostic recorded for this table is -1.88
